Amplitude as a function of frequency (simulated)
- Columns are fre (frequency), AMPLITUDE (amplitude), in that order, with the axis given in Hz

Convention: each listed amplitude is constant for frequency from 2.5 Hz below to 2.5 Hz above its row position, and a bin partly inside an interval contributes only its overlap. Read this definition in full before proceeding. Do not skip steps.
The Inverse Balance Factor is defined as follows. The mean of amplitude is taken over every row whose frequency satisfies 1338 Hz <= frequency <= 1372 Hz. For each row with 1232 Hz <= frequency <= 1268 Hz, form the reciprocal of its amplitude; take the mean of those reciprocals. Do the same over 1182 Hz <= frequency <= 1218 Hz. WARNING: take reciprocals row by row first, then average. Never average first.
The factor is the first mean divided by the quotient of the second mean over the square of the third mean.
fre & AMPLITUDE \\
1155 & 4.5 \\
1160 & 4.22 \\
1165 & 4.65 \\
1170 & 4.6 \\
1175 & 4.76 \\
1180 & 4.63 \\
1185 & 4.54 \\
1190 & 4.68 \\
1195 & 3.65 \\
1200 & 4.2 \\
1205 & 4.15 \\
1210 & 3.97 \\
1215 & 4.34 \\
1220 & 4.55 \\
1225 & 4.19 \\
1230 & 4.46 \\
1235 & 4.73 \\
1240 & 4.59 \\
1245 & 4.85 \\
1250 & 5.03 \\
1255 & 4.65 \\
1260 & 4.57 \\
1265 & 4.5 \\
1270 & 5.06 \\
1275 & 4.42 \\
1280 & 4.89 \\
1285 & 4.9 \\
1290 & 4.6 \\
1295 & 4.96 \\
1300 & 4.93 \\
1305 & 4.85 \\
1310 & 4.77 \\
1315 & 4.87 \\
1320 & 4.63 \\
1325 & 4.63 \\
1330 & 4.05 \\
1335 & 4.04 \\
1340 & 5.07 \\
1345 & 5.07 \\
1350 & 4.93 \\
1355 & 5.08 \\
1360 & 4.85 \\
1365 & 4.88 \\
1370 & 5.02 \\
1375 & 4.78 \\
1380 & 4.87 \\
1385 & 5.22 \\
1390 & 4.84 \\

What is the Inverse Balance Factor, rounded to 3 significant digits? 1.33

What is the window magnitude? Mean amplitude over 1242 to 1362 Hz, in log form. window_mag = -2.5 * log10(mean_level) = -1.69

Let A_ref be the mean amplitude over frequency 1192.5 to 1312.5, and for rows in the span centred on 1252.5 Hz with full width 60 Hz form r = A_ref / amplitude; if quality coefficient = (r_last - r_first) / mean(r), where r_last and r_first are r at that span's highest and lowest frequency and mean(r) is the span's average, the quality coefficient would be -0.16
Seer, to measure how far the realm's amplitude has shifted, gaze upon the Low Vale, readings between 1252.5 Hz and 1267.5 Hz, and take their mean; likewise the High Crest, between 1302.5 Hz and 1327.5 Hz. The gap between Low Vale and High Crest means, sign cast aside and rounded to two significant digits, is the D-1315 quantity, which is 0.18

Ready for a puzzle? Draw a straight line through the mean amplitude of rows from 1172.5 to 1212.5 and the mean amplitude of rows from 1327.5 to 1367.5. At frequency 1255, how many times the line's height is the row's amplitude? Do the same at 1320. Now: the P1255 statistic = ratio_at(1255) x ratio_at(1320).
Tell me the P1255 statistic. 1.026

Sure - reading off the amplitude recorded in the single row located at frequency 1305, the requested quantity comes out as 4.85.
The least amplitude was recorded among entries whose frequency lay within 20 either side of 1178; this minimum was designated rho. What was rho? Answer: 3.65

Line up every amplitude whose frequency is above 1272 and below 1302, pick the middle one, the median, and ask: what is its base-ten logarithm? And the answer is 0.690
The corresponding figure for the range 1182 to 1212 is 0.621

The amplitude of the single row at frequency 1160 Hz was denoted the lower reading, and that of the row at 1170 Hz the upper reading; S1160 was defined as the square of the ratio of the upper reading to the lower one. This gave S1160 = 1.19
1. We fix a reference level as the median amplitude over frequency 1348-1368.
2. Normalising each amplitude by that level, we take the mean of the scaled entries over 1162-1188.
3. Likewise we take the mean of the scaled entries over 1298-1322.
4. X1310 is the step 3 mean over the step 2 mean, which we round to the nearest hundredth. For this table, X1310 1.04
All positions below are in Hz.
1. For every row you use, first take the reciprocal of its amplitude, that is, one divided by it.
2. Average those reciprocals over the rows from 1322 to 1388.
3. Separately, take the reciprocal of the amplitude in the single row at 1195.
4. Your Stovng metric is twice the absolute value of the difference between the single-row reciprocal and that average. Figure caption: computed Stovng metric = 0.13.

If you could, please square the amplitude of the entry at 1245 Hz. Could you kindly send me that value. 23.5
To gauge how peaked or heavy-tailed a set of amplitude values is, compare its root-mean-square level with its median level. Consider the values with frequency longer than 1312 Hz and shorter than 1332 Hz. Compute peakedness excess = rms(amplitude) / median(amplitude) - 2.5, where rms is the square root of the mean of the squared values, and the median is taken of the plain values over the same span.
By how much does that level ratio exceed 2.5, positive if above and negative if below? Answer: -1.516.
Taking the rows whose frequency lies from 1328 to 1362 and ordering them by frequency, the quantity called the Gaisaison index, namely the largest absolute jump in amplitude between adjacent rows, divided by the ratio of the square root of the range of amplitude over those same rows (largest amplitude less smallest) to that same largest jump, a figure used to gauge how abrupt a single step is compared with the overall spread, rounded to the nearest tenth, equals 1.0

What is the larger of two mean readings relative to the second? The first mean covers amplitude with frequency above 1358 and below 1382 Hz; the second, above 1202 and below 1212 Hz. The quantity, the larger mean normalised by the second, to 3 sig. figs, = 1.20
